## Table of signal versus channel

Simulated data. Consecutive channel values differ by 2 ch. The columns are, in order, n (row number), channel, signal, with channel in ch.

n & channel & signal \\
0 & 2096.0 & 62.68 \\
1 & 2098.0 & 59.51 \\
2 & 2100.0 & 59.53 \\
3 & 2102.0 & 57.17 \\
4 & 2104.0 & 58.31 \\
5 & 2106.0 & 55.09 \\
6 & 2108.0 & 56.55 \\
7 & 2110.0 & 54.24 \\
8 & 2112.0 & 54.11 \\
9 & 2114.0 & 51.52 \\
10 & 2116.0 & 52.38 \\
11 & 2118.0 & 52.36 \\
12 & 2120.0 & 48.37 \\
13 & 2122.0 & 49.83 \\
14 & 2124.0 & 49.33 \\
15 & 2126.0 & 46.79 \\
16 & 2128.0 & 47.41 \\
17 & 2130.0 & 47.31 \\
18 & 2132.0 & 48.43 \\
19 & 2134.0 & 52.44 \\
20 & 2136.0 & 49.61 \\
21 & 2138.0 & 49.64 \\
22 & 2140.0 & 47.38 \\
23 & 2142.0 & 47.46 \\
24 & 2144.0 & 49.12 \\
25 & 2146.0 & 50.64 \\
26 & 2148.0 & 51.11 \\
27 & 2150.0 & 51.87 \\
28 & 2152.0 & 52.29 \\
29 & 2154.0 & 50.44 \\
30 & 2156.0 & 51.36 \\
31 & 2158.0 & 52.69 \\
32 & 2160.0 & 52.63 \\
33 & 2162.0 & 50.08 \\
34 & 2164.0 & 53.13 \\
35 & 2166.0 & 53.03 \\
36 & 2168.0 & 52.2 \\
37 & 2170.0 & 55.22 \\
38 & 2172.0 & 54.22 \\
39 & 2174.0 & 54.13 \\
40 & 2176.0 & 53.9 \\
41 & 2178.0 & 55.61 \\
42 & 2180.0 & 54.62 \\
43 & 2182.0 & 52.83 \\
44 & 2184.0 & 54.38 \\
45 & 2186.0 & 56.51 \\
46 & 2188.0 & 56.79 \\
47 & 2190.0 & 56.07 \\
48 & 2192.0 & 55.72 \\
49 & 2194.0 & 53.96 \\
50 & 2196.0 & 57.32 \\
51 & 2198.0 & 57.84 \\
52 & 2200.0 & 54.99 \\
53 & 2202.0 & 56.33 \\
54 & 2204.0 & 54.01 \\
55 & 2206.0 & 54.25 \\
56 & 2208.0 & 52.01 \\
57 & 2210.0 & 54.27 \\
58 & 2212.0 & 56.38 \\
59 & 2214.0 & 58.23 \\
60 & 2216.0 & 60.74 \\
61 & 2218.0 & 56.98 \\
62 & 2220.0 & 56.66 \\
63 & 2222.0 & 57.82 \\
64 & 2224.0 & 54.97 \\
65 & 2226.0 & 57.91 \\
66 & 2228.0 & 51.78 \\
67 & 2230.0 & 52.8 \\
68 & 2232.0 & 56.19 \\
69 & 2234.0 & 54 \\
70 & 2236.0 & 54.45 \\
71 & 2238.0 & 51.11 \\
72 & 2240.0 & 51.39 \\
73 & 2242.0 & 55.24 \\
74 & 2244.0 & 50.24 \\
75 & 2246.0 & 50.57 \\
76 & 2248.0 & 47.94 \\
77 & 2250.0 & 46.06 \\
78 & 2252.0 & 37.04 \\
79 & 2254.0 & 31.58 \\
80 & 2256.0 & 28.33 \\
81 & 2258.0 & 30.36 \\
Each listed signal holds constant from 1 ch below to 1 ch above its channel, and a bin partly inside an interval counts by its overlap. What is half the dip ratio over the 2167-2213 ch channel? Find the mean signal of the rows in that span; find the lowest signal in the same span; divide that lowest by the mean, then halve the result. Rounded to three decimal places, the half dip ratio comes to 0.473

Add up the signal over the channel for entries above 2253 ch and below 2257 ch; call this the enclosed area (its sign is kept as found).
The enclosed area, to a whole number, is 120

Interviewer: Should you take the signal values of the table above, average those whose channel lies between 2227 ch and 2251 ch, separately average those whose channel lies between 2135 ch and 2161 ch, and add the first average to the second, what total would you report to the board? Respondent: 102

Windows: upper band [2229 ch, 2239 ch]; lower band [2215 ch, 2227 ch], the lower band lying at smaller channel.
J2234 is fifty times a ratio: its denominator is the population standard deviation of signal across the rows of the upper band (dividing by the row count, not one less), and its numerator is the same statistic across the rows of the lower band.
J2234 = 51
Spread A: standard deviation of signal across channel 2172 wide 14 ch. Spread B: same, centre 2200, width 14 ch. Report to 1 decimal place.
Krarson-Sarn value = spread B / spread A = 1.4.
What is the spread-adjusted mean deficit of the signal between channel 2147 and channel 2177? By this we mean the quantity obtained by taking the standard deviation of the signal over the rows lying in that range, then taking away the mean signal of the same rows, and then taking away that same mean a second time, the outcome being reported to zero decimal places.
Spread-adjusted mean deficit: -104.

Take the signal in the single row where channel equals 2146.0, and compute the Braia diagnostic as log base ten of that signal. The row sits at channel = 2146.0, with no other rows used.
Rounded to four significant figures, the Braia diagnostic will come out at 1.704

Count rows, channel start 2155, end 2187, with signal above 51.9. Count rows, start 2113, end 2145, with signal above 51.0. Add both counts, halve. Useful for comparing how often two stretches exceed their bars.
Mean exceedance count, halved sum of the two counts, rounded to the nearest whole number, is 9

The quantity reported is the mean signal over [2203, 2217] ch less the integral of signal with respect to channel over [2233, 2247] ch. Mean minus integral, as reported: -678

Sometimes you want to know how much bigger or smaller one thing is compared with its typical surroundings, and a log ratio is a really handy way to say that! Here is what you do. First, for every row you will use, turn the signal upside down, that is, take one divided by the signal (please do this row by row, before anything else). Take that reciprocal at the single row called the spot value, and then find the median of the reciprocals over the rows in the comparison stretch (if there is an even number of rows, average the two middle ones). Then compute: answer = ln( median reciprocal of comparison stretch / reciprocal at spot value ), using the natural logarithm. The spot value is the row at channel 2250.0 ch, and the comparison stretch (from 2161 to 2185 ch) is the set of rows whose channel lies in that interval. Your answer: -0.16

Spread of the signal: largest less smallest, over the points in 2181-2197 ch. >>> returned 4.5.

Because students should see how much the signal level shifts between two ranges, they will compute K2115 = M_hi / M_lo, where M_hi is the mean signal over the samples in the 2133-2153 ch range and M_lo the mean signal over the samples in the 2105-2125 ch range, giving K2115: 0.96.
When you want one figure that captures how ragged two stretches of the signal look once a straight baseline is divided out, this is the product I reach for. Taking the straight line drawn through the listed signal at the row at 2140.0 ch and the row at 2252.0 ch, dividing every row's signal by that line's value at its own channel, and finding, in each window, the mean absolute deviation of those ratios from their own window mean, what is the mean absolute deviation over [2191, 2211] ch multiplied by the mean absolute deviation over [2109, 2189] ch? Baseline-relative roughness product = 0.0023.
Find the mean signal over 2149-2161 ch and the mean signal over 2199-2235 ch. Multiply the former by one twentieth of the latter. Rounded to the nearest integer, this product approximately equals 144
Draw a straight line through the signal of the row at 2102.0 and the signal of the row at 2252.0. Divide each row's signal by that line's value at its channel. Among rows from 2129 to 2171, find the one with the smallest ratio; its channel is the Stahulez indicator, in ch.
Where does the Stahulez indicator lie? 2130.0 ch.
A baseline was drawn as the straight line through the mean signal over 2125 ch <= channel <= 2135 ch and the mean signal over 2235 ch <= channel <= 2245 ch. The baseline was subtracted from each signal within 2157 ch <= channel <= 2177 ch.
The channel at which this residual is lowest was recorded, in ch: 2162.0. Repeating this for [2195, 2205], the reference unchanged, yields 2204.0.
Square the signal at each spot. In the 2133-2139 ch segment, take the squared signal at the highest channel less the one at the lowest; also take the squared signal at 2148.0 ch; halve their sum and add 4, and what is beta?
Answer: 1167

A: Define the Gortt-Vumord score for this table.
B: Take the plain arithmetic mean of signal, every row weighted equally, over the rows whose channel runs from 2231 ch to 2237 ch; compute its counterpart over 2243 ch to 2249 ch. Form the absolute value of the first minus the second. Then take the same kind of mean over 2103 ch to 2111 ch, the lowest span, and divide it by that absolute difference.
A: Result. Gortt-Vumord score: 11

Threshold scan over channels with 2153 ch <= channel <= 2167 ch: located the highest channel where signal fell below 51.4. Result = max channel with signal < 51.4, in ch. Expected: 2162.0 ch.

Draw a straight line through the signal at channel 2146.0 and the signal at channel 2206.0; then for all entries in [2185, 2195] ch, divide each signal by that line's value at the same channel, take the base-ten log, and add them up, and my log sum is 0.10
